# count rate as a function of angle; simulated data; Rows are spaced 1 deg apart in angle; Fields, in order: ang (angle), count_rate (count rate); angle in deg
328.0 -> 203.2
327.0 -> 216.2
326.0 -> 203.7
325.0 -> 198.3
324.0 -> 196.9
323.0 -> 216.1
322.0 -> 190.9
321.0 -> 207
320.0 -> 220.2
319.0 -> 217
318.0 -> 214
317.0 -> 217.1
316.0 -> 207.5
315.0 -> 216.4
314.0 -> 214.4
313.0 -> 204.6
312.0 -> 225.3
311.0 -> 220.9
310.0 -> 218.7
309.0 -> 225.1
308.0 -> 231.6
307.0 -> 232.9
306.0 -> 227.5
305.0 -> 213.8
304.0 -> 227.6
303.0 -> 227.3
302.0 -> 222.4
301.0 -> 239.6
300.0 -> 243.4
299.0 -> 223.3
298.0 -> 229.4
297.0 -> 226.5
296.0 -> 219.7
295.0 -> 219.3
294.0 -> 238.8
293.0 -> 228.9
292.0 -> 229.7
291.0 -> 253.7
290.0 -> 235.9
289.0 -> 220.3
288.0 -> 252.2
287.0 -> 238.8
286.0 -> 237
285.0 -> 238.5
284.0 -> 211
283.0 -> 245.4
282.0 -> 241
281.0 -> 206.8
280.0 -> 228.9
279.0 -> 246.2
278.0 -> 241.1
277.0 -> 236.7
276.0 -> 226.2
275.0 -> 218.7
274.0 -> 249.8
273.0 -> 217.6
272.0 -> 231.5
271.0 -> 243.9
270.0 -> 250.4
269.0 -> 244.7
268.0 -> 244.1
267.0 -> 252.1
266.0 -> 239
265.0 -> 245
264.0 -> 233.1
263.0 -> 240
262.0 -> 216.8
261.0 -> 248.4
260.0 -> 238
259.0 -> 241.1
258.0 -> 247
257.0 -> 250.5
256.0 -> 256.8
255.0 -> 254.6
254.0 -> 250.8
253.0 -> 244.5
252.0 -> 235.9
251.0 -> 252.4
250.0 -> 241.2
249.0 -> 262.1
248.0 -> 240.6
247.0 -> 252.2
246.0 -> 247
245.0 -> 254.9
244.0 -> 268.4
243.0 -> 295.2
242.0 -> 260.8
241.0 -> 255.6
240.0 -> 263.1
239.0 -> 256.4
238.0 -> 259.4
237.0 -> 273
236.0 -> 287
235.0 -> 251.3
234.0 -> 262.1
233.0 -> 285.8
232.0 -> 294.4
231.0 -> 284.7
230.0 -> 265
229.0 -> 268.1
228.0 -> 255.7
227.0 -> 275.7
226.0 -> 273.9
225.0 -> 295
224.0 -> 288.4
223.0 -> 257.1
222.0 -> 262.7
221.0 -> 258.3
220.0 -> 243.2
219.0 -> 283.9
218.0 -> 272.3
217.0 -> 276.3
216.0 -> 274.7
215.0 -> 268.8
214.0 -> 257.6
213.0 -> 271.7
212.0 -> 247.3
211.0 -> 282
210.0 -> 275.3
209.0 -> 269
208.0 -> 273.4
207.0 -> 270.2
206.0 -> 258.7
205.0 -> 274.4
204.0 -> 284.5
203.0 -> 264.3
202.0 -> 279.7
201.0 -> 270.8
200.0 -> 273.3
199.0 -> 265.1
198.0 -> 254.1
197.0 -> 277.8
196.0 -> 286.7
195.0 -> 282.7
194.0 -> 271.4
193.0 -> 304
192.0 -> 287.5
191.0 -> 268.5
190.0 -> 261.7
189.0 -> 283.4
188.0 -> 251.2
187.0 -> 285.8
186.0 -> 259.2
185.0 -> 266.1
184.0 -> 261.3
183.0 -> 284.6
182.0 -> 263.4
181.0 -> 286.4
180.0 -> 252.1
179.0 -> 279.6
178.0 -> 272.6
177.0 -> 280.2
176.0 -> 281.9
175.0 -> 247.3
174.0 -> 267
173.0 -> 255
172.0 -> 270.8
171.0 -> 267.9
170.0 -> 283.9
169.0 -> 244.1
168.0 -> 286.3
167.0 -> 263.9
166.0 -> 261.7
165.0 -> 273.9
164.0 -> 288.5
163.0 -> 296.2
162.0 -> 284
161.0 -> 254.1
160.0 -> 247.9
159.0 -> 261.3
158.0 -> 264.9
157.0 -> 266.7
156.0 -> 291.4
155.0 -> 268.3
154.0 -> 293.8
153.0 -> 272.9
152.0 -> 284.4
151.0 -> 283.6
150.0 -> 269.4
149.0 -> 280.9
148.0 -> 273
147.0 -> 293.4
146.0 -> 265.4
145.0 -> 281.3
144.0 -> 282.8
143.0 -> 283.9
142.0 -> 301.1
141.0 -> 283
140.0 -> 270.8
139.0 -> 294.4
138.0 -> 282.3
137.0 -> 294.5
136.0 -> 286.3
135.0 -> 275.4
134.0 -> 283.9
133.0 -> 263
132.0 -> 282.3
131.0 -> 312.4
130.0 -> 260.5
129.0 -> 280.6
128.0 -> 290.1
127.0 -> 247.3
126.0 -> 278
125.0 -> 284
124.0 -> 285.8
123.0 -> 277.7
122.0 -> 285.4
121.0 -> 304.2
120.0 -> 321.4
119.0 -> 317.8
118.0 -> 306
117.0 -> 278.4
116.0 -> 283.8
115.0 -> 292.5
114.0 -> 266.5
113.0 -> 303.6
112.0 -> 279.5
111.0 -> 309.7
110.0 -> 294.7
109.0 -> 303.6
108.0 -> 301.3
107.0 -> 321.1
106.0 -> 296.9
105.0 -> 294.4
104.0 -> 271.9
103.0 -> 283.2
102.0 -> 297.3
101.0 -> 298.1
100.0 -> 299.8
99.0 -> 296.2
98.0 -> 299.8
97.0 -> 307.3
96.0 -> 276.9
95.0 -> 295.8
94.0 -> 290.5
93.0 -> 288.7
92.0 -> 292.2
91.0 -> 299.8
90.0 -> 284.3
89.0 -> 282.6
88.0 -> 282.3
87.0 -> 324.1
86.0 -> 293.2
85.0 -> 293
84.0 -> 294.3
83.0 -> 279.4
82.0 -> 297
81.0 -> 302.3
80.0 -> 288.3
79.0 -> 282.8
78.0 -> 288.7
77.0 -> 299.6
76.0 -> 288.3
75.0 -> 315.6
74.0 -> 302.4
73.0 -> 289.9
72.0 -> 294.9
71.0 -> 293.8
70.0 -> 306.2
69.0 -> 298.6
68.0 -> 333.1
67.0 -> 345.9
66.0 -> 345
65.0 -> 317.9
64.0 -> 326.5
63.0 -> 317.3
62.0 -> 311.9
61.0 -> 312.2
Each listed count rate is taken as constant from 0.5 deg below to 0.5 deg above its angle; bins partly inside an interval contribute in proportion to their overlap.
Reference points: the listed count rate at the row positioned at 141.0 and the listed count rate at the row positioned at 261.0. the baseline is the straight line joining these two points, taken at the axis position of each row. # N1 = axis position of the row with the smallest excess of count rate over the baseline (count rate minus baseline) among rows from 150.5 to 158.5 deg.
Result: 158.0 deg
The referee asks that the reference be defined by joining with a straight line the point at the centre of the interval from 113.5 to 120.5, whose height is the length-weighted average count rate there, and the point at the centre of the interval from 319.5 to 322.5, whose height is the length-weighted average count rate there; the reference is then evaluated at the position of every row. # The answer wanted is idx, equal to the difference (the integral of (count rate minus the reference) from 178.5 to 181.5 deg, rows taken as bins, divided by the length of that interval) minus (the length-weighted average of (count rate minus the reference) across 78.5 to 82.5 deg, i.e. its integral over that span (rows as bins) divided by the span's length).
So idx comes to 24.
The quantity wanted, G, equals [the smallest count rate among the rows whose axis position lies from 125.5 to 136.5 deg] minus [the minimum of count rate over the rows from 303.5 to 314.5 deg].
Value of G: 43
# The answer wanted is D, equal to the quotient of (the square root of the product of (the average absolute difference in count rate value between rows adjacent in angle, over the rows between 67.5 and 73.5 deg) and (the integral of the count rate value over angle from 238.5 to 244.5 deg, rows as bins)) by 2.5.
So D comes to 56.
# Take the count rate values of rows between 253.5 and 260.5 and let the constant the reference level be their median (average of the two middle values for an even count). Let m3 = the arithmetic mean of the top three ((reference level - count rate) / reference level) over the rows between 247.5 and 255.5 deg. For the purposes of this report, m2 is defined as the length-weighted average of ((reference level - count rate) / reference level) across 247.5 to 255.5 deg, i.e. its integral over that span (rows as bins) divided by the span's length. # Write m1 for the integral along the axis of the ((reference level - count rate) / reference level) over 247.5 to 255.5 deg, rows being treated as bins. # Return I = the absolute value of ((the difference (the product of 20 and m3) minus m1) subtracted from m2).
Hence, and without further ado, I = 0.80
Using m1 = 0.09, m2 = 0.01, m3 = 0.04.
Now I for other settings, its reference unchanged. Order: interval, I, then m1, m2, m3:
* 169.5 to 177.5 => 0.20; -0.60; -0.07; -0.02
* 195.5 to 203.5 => 0.10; -0.67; -0.08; -0.04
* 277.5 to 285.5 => 2.14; 0.58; 0.07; 0.14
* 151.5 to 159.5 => 0.20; -0.80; -0.10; -0.06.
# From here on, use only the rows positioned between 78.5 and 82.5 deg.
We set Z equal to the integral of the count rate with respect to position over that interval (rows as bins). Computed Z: 1170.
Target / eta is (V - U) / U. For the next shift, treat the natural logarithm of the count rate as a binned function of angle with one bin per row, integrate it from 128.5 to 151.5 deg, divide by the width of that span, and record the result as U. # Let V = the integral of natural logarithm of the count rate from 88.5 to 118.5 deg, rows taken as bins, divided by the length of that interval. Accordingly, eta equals 0.01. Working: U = 5.64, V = 5.68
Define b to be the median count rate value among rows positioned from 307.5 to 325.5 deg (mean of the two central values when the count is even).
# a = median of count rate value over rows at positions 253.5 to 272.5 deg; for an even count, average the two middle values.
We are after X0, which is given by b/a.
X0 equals 0.88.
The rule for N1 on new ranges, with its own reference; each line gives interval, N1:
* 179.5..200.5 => 180.0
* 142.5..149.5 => 146.0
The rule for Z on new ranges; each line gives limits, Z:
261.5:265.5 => 935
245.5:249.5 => 1002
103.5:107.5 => 1184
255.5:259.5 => 995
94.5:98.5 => 1180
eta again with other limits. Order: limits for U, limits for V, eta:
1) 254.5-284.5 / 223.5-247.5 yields 0.02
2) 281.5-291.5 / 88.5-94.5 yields 0.04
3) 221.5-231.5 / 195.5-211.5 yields 0.00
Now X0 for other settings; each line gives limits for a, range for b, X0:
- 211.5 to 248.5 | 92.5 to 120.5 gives 1.12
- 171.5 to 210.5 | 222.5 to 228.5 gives 1.01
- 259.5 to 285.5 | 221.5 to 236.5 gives 1.14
